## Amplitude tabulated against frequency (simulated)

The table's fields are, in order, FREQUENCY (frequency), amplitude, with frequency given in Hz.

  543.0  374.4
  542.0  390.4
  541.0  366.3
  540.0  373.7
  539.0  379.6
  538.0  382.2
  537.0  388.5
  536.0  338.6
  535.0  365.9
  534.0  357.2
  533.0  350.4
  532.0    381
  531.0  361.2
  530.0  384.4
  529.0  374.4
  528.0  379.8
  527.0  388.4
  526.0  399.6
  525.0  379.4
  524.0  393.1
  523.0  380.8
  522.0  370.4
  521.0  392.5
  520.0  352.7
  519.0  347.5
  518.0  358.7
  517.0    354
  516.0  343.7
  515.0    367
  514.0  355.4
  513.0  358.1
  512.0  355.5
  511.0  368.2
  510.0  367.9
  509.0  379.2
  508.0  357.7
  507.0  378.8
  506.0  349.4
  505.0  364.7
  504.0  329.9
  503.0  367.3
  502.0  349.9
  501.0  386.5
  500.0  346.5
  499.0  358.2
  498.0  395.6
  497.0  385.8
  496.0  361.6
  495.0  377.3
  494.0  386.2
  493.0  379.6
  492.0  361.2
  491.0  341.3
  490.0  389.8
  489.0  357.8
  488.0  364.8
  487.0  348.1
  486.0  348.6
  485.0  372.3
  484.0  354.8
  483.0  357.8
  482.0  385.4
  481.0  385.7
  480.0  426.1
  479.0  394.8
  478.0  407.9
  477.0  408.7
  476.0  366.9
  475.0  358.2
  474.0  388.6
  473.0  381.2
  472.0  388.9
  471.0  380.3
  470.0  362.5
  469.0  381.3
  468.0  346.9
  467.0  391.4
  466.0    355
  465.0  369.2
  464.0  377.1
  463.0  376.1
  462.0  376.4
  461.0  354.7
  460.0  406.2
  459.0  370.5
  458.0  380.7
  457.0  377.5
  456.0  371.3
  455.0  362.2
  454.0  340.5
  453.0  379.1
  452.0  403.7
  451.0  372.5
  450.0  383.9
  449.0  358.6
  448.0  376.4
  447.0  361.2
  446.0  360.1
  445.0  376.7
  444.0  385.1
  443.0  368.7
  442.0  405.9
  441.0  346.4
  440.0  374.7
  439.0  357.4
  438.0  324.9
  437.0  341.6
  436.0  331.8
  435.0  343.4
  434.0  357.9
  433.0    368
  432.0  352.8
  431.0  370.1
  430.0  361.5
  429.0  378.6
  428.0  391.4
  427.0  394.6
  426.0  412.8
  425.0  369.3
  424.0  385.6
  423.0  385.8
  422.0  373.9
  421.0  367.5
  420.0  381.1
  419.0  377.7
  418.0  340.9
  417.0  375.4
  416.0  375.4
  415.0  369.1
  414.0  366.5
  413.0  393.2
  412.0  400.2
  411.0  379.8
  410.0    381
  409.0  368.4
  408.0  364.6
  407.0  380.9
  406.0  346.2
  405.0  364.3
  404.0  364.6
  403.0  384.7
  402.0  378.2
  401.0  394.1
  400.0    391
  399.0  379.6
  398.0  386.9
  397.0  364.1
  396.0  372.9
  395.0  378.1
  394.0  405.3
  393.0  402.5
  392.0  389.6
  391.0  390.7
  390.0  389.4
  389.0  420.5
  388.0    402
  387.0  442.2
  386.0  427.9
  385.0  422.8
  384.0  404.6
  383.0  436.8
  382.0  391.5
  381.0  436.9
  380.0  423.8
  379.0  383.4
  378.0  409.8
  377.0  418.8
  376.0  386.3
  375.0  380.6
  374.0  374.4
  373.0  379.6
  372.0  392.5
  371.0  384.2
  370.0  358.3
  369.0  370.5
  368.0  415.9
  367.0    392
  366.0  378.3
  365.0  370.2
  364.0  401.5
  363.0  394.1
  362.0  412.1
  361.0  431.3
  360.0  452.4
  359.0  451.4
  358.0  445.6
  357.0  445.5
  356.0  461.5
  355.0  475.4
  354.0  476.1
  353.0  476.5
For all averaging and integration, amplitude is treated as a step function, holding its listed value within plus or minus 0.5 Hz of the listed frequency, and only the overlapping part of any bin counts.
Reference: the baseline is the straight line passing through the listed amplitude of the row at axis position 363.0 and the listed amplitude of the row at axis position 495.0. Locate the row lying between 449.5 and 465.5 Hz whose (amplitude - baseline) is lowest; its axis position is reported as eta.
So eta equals 454.0 Hz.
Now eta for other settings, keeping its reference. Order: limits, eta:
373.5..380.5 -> 374.0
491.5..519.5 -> 504.0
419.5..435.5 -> 435.0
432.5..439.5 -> 438.0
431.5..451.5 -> 438.0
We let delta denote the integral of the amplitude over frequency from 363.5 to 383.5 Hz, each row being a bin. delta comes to 7885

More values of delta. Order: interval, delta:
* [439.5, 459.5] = 7456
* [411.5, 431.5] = 7571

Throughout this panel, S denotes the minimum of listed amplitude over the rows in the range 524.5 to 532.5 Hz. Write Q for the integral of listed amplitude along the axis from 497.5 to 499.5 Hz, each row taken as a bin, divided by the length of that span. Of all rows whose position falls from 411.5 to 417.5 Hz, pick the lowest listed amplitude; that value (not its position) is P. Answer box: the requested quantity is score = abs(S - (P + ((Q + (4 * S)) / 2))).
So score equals 916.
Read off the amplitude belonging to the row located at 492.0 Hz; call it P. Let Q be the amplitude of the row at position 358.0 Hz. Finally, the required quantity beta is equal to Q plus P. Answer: 807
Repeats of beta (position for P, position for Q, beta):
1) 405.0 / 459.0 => 735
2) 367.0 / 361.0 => 823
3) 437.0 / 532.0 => 723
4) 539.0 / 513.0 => 738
